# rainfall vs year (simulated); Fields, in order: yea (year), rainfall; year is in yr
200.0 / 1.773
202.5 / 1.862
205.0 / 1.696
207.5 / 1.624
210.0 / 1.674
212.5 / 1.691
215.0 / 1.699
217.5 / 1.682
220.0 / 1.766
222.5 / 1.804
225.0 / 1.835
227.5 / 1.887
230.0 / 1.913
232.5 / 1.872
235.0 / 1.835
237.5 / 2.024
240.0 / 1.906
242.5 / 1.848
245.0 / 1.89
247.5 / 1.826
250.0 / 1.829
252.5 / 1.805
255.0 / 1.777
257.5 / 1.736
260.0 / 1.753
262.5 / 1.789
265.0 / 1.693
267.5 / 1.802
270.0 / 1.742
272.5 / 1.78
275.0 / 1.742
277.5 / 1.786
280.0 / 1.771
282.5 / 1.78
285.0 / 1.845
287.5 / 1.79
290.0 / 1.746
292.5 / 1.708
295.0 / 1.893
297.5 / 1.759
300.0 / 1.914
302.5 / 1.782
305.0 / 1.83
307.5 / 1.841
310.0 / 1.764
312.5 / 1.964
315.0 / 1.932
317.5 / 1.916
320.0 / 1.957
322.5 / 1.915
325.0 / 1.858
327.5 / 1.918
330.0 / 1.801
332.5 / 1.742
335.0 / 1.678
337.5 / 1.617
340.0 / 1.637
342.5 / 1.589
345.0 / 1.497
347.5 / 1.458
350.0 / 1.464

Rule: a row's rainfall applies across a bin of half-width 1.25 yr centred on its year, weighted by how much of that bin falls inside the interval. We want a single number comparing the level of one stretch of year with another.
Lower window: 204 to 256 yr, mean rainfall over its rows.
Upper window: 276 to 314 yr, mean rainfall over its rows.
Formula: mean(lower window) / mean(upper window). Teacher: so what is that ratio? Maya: 1.00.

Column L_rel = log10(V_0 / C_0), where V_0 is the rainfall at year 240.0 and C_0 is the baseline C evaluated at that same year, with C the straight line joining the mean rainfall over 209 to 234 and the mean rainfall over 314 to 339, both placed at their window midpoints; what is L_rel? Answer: 0.027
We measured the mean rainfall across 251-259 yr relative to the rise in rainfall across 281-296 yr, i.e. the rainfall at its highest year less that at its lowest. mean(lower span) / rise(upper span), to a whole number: 16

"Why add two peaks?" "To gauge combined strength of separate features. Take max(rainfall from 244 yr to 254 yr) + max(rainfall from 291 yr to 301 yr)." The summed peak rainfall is 3.80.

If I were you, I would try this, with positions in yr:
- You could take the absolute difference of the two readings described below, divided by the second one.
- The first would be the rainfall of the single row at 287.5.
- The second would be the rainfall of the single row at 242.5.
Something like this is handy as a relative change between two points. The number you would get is 0.031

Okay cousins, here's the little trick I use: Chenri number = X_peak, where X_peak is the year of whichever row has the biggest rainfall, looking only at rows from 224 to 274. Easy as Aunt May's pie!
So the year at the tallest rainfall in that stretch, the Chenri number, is 237.5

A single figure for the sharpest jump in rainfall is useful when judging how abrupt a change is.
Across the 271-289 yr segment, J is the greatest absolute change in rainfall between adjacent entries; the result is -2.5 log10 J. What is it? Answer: 3.0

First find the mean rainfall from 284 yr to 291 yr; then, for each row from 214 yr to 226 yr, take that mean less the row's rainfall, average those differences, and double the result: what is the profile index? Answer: 0.07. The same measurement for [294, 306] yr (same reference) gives -0.08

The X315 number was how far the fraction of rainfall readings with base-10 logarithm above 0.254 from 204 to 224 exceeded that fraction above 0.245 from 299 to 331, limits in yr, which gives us -0.9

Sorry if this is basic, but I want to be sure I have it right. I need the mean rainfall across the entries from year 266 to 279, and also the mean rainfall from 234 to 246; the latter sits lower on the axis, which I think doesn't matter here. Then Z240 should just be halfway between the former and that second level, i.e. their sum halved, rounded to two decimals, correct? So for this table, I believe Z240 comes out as 1.84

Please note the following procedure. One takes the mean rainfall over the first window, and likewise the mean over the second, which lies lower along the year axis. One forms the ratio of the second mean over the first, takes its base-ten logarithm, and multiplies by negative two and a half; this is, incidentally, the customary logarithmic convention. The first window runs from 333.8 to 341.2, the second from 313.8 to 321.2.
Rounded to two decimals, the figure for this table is -0.18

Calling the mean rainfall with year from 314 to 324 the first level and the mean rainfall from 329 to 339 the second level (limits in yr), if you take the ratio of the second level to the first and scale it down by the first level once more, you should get 0.46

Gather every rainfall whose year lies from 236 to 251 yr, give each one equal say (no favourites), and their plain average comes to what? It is 1.89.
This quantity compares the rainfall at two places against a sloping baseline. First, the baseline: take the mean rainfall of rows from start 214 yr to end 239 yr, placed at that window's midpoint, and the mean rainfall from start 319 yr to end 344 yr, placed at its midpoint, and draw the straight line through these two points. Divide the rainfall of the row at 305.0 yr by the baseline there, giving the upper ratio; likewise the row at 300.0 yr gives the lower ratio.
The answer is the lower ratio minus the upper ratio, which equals 0.045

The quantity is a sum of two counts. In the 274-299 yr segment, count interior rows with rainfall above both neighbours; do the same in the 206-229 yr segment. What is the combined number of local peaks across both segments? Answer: 4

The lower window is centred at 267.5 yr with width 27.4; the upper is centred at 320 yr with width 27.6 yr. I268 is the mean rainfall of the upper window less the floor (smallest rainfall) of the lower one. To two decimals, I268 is 0.18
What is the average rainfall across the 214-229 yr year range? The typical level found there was 1.78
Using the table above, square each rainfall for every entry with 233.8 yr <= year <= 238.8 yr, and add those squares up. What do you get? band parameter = 7.5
